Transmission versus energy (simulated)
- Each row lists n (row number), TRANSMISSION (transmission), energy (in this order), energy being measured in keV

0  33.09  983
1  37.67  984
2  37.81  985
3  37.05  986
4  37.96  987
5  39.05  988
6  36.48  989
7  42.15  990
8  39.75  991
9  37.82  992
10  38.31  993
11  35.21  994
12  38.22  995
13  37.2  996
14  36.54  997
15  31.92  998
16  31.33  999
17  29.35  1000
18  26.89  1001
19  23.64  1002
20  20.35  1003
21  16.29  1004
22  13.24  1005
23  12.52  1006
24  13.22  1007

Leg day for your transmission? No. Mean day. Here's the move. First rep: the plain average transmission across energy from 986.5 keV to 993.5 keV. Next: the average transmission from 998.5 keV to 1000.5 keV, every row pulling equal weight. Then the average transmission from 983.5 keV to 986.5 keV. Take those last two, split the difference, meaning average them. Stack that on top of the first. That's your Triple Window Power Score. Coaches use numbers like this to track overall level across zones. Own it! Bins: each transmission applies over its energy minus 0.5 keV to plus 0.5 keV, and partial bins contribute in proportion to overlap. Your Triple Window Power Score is 73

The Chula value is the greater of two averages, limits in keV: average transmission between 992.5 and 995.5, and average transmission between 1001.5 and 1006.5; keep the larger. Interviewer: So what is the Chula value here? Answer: 37.25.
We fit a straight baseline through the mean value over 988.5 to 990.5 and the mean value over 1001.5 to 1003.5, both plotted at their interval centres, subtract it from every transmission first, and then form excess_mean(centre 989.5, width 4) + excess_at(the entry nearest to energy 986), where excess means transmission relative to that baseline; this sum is -7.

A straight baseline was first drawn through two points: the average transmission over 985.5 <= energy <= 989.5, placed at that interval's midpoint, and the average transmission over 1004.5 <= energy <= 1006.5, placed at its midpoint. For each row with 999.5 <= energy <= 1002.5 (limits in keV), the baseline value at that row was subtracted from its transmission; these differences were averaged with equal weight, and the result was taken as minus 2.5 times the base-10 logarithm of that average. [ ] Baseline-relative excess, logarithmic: -2.20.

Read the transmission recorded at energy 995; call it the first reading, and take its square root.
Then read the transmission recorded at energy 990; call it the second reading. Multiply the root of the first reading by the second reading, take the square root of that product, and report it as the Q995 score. 16.1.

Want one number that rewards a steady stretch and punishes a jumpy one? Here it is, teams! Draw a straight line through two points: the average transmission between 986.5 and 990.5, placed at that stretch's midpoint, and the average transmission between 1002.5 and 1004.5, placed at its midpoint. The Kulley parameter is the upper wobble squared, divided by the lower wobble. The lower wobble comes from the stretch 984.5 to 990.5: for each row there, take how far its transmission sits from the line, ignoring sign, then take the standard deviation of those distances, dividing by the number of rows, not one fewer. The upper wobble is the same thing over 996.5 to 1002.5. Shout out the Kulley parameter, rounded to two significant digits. 1.6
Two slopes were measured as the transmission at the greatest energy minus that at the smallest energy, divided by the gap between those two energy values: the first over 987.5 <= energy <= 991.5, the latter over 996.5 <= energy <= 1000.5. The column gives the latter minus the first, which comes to -2.6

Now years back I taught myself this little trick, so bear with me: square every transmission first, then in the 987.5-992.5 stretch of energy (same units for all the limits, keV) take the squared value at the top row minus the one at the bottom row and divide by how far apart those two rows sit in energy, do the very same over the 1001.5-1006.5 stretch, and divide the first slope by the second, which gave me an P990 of 0.24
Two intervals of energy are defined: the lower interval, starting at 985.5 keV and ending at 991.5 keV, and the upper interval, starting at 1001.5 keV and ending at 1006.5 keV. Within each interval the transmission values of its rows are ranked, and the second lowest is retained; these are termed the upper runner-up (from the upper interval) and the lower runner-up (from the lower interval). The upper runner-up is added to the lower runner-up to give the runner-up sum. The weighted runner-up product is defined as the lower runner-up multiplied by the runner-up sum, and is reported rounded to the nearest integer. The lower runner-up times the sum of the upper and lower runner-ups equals 1863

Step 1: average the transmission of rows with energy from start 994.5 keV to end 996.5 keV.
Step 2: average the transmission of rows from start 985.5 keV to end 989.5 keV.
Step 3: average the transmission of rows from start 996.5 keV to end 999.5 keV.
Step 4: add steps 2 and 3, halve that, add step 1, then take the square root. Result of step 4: 8.6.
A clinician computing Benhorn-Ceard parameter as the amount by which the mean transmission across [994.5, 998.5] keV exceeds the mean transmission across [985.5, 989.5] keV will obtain -2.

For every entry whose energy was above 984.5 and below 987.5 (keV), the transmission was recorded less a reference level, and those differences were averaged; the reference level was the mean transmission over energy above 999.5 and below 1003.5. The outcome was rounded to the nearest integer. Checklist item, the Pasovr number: 13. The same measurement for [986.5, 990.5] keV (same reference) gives 14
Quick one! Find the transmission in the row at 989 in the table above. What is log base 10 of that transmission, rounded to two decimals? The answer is 1.56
